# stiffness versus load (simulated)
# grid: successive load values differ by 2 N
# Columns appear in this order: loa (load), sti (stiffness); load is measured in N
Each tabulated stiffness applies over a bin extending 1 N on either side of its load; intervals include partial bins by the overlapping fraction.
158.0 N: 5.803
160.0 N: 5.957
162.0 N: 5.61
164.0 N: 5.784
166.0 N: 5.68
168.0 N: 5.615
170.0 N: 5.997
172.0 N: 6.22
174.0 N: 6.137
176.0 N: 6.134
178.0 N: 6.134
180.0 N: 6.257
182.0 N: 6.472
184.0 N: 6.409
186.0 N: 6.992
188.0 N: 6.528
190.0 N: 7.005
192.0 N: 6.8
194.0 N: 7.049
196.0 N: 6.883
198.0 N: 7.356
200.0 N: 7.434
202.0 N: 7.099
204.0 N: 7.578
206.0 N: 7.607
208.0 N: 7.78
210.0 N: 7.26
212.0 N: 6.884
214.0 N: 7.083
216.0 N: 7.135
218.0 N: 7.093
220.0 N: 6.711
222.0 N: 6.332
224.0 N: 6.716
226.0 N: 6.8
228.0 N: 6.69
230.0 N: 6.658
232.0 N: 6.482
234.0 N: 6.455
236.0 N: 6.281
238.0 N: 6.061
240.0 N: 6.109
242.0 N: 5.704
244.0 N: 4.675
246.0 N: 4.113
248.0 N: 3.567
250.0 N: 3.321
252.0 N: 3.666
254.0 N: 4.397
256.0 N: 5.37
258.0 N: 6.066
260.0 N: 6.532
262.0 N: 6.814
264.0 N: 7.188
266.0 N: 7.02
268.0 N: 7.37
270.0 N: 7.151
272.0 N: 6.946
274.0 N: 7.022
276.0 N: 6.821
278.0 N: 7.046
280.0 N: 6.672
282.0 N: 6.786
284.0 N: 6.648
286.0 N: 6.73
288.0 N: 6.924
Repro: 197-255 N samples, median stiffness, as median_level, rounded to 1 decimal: 6.7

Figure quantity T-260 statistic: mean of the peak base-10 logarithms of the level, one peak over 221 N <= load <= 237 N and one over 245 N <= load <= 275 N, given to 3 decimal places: 0.850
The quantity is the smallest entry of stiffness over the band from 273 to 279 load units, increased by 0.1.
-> 6.9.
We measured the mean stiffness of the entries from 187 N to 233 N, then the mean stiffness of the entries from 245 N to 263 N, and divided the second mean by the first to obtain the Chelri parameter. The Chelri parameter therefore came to 0.70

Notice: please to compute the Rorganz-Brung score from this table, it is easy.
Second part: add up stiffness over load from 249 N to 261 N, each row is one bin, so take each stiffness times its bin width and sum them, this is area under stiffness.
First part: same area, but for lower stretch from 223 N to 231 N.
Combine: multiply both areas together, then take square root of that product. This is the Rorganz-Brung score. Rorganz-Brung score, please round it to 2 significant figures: 56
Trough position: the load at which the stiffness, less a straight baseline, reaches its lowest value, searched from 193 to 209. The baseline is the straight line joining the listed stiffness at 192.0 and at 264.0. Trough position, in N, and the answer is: 196.0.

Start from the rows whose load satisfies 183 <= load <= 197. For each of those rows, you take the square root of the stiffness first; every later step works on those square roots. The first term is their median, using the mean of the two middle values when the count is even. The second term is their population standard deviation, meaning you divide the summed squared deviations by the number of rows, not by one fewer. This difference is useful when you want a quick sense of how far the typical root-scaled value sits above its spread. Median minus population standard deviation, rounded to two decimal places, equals 2.58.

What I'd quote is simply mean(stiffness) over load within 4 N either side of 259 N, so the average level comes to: 6.2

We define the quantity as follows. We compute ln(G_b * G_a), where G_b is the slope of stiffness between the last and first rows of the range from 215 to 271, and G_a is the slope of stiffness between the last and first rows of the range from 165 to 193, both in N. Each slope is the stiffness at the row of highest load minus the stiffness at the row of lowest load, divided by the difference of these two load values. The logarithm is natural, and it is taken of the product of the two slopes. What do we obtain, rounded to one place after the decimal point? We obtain -11.3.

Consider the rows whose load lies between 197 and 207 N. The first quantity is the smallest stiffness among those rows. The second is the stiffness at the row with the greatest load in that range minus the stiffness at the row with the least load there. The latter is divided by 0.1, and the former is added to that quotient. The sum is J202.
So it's 10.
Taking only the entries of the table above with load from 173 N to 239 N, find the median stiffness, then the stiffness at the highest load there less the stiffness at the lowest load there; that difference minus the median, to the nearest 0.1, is -6.9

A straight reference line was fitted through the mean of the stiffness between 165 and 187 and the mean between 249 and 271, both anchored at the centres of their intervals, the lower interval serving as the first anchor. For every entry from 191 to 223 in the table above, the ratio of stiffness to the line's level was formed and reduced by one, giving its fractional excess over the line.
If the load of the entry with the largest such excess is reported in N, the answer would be 208.0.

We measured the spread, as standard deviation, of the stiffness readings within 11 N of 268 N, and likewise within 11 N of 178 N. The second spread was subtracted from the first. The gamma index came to 0.01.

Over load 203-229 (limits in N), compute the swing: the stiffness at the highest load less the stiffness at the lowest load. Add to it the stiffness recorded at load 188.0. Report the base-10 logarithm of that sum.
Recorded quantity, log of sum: 0.751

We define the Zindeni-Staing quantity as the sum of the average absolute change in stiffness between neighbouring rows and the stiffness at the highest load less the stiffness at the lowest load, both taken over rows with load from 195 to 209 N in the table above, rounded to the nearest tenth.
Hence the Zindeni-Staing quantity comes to 1.2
